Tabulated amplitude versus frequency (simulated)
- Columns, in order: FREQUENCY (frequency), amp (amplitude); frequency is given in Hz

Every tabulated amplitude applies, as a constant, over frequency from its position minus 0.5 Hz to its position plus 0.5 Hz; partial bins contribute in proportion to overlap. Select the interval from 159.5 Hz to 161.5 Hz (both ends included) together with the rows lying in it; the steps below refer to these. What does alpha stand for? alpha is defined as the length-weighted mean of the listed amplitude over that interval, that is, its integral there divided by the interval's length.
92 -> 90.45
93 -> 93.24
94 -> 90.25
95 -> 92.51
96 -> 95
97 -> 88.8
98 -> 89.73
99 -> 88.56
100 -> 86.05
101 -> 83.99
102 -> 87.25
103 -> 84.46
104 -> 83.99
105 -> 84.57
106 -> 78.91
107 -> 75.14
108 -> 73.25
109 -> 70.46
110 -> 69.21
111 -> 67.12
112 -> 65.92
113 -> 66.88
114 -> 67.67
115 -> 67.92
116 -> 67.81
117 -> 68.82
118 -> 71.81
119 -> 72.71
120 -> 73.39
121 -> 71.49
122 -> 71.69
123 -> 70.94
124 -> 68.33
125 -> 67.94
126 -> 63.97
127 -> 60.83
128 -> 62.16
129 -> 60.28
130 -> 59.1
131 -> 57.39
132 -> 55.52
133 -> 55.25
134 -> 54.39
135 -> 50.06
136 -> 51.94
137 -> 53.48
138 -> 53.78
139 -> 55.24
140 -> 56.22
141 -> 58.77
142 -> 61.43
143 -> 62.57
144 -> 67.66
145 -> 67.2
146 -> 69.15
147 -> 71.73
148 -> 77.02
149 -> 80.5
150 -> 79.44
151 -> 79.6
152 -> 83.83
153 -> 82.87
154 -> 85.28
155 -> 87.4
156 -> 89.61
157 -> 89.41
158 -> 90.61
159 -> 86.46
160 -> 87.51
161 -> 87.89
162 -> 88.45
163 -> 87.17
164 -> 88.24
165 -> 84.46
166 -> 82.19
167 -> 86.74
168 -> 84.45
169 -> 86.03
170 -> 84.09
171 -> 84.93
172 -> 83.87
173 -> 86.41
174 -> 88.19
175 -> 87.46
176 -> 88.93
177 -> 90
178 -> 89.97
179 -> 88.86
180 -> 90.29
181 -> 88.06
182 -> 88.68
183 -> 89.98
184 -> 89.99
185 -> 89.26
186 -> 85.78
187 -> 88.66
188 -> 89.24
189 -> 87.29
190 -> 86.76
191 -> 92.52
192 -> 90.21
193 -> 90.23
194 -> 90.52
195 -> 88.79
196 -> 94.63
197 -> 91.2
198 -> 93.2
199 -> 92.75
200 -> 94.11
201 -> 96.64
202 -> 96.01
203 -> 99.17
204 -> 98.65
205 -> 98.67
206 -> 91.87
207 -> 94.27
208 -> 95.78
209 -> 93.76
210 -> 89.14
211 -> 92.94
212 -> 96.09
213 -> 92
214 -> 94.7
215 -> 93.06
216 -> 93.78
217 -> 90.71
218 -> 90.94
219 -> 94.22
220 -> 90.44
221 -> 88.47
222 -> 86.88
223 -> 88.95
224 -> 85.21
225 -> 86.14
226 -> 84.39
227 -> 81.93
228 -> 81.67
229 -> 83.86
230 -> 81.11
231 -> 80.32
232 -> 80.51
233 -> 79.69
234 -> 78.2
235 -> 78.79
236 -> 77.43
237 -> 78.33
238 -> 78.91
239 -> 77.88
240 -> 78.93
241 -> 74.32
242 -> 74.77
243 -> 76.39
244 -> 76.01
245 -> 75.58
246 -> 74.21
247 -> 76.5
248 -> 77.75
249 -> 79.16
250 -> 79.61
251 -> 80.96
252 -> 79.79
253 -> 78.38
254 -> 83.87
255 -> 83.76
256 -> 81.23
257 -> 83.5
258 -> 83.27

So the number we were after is 87.7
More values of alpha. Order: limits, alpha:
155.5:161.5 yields 88.6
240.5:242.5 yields 74.5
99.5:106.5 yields 84.2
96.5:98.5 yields 89.3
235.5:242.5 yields 77.2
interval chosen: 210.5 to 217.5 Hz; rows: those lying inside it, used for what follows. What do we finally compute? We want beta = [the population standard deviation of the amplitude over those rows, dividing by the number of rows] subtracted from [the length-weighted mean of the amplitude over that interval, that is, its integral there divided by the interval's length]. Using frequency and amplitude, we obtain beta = 92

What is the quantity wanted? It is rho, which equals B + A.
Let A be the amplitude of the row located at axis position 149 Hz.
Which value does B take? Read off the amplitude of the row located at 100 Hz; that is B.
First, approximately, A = 80.5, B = 86.05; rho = 167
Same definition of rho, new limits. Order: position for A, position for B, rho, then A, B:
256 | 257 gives 165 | 81.23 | 83.5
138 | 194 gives 144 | 53.78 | 90.52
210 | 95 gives 182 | 89.14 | 92.51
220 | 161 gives 178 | 90.44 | 87.89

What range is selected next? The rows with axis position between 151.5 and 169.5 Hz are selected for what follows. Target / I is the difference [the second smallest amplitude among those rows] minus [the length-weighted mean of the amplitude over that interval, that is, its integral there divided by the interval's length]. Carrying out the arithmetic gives -3.7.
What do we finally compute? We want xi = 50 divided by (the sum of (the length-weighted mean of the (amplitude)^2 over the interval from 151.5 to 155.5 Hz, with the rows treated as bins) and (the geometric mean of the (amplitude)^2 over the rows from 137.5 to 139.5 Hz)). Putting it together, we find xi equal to 0.0049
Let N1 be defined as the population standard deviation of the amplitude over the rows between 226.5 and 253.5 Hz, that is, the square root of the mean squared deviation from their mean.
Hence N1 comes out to 2.4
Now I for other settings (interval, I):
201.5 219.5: -3.5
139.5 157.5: -16.2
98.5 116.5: -9.2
